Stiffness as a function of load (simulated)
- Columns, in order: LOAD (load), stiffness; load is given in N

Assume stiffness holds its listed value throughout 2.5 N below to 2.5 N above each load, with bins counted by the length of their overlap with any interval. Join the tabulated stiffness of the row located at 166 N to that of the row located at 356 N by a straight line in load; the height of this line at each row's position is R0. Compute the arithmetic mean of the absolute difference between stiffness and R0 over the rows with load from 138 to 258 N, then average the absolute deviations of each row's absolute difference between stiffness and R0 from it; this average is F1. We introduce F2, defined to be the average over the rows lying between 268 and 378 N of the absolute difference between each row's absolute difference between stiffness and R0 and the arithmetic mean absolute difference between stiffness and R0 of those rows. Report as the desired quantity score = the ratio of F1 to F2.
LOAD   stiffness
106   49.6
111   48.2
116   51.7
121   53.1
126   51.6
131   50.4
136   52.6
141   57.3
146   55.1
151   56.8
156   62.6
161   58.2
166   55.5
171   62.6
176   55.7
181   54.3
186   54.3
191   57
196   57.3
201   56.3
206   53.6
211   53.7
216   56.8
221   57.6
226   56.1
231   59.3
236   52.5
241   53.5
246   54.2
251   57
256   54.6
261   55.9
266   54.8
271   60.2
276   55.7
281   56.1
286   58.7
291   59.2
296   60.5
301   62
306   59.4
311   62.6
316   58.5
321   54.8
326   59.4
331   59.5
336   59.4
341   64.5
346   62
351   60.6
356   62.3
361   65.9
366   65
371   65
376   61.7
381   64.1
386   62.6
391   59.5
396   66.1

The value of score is 1.74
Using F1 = 1.7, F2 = 1.0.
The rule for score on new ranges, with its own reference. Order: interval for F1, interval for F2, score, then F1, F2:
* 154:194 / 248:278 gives 2.02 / 2.3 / 1.1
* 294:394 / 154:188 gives 0.42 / 1.0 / 2.4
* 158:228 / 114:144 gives 1.91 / 1.4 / 0.7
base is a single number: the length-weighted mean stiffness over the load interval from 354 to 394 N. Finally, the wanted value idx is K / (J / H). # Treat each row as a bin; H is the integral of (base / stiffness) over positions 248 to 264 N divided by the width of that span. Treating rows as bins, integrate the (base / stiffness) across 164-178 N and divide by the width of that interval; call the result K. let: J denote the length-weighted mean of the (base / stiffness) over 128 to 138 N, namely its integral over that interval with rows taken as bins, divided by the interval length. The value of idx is 1.0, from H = 1.14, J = 1.23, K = 1.09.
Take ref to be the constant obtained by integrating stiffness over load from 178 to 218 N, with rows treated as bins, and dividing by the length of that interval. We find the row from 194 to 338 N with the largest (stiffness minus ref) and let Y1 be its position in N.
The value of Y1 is 311 N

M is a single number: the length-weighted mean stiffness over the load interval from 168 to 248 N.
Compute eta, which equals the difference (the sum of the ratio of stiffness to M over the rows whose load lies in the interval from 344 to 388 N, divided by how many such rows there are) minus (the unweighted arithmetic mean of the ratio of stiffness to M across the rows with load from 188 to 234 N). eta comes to 0.12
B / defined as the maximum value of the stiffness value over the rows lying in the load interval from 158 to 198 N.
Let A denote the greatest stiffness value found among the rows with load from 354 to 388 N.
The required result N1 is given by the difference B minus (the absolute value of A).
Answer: -3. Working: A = 65.9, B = 62.6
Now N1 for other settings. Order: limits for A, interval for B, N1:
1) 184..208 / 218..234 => 2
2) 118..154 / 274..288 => 1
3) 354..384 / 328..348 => -1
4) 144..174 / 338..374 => 3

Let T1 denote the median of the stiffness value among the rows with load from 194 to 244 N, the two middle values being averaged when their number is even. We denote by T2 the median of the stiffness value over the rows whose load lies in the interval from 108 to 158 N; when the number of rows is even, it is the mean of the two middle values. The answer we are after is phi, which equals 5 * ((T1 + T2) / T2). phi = 10.32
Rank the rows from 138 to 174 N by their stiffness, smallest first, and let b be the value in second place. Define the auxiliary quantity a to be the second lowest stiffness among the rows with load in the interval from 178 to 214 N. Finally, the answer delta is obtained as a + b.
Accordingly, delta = 109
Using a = 53.7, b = 55.5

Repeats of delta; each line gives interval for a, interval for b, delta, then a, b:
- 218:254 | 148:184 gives 109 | 53.5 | 55.5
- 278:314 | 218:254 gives 112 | 58.7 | 53.5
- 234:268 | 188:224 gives 107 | 53.5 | 53.7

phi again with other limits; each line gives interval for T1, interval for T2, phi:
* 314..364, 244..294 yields 10.36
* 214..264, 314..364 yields 9.66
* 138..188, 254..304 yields 9.90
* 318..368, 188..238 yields 10.42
